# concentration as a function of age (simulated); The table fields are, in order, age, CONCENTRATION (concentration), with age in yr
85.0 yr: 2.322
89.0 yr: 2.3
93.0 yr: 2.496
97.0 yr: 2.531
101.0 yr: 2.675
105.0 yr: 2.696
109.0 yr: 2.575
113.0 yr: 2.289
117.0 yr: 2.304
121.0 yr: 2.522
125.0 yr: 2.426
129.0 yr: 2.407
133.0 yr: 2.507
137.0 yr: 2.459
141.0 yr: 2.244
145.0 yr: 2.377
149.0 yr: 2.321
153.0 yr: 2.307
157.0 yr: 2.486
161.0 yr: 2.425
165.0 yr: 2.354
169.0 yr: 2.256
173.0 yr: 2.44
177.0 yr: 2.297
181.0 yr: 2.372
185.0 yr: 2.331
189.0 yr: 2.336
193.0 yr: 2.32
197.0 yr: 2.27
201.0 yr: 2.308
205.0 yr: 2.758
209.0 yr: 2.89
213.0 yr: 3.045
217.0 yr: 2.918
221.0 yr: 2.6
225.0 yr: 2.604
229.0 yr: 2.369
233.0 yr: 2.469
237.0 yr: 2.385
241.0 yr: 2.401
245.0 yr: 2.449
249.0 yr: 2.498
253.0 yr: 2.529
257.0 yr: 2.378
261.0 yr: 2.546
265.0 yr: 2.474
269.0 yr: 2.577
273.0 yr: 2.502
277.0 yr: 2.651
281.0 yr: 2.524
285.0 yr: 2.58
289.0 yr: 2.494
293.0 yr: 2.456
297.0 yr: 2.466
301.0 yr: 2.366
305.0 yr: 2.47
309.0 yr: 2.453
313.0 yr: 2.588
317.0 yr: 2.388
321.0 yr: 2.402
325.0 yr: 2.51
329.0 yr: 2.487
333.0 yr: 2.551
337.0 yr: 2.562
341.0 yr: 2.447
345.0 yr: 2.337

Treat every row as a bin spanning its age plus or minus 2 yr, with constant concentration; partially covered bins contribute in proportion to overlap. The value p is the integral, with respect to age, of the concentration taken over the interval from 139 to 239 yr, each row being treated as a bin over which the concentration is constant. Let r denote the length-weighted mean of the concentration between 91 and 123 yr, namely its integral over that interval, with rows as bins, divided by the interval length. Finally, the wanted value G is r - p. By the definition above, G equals -243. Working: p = 246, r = 2.51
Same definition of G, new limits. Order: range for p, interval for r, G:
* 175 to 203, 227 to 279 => -62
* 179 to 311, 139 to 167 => -329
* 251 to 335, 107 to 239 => -207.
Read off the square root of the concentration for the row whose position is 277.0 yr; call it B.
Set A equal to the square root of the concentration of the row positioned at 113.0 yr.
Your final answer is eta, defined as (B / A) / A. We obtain 0.711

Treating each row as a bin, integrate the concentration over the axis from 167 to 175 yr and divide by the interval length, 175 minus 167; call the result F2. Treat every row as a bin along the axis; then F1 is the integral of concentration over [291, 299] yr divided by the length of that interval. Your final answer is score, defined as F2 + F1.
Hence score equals 4.81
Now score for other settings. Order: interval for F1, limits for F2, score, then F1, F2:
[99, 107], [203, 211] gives 5.51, 2.69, 2.82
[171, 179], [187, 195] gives 4.70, 2.37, 2.33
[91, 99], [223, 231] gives 5.00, 2.51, 2.49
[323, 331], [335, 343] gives 5.00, 2.50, 2.50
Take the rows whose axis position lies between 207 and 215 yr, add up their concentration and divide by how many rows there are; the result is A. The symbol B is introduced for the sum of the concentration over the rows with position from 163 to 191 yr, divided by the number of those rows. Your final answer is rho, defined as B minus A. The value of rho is -0.63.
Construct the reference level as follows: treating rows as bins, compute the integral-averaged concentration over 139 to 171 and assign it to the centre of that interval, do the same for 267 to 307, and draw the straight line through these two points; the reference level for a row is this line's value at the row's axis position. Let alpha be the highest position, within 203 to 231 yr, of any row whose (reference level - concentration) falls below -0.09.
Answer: 225.0 yr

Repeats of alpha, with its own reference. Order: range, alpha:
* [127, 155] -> 137.0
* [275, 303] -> 277.0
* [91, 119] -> 109.0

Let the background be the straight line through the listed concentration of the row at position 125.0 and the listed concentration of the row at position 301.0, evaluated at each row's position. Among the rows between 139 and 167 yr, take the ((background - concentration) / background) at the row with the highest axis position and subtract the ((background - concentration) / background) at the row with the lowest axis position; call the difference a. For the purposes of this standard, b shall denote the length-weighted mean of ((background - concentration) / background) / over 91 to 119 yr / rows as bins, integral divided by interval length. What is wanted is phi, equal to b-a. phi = 0.02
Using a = -0.05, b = -0.031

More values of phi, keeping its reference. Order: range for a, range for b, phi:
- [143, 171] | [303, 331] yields -0.09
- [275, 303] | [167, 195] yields -0.09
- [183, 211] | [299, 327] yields 0.20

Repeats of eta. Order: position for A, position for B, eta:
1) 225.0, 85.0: 0.585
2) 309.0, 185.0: 0.622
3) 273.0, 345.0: 0.611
